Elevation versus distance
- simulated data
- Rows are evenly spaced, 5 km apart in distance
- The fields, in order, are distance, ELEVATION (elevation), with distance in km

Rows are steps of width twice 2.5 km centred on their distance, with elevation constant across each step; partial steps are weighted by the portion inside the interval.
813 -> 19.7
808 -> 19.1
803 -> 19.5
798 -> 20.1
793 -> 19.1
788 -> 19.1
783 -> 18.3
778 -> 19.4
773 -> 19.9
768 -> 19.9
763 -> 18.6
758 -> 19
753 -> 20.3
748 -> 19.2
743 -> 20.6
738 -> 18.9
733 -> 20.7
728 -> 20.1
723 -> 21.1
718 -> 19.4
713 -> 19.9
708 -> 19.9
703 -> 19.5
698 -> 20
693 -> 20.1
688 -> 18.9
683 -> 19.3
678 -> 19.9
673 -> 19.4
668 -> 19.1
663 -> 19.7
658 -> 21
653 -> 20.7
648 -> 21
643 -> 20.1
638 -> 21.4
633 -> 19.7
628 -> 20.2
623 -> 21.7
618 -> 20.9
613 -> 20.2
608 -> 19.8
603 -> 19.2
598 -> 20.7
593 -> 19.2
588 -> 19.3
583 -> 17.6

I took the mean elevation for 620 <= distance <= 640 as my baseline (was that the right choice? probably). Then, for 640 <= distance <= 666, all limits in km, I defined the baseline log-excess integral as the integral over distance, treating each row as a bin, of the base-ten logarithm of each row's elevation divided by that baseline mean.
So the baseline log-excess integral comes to -0.14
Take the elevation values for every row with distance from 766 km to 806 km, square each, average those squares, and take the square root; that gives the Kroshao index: 19.4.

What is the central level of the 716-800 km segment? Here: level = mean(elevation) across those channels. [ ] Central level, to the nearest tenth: 19.6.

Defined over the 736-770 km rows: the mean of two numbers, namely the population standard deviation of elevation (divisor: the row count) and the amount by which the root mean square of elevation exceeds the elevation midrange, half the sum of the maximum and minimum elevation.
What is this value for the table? 0.31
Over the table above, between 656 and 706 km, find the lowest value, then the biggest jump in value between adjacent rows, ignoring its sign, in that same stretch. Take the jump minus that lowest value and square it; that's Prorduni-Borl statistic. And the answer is 309.8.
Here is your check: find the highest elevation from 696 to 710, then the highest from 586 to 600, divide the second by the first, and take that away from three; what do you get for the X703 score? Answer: 1.965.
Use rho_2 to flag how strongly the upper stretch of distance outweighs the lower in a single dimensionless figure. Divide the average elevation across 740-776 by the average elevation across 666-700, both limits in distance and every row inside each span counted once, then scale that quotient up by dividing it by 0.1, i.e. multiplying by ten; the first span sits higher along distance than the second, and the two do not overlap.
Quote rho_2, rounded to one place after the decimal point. 10.1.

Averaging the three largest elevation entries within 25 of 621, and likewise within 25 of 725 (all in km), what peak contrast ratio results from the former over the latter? 1.03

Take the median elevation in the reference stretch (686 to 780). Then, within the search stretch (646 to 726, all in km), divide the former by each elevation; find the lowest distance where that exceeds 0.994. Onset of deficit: 663 km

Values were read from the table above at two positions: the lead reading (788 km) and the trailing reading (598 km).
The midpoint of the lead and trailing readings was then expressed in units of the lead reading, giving 1.04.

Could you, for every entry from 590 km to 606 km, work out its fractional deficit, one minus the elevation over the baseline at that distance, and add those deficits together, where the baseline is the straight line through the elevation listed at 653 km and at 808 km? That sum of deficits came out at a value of 0.221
